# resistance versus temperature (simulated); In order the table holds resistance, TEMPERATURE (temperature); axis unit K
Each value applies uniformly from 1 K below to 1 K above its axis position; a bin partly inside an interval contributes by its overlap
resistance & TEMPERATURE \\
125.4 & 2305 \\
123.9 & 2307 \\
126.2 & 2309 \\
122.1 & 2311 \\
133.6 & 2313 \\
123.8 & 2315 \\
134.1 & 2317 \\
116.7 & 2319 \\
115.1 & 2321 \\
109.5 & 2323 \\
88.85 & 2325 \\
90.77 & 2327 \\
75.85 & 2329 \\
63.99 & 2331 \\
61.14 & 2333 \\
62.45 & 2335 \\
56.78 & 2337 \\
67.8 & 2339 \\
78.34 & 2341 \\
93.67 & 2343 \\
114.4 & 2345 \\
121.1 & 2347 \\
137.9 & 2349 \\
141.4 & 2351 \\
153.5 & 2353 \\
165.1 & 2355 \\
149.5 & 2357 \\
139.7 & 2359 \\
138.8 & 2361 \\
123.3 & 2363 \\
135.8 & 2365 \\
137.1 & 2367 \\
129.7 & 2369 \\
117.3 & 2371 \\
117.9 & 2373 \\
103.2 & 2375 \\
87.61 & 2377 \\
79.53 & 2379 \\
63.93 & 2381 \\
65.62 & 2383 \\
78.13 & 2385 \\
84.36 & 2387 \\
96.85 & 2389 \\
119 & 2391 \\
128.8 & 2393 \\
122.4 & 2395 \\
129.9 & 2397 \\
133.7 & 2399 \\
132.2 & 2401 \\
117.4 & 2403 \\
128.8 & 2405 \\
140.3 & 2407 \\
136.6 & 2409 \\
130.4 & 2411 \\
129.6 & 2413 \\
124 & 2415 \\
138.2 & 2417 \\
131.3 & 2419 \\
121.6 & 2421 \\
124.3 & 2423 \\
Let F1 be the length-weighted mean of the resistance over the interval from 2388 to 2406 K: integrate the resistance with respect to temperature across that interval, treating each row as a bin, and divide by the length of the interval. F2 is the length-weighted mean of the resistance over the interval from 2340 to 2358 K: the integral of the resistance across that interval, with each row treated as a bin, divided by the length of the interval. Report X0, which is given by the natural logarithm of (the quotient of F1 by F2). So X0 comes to -0.04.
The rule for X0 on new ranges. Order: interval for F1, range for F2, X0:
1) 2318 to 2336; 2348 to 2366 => -0.49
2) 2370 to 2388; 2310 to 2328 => -0.26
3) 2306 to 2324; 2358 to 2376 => -0.03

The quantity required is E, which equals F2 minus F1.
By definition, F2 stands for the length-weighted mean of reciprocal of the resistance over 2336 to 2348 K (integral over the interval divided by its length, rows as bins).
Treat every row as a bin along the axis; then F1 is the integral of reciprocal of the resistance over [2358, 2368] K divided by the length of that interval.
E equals 0.005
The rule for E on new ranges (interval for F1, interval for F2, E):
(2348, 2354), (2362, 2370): 0.001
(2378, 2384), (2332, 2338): 0.002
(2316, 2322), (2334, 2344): 0.006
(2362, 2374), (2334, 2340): 0.008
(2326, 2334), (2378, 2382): 0.000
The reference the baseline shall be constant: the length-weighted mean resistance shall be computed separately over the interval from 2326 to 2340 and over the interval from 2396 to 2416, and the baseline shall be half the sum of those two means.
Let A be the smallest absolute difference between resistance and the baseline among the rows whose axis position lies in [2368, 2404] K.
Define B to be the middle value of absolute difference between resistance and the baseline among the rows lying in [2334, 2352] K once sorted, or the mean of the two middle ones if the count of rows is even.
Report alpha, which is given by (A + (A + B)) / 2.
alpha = 18.3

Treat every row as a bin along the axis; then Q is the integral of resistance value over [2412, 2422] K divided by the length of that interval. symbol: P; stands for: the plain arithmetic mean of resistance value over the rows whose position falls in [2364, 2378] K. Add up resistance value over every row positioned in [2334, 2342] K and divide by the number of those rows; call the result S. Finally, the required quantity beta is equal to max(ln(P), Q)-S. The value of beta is 63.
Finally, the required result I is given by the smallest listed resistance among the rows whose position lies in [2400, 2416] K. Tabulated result 117.4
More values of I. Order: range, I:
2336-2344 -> 56.78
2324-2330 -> 75.85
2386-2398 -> 84.36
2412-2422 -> 121.6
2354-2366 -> 123.3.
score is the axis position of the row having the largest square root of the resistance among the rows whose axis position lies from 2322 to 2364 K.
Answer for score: 2355 K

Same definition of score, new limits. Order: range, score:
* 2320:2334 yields 2321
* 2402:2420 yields 2407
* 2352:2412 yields 2355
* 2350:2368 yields 2355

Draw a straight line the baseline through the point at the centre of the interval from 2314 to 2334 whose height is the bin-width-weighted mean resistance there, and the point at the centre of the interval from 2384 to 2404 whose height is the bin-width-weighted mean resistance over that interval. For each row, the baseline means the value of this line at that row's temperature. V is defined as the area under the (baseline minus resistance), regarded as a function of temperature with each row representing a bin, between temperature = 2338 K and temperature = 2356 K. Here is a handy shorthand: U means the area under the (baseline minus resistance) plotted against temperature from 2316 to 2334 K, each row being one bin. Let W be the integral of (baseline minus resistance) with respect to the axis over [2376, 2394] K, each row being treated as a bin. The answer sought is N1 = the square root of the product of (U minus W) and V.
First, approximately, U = 56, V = -286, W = 412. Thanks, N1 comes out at 319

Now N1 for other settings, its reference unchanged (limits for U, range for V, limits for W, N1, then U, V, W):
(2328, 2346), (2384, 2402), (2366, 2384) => 25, 469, 2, 174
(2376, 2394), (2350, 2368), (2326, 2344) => 252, 412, -658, 508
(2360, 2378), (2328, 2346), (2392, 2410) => 108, -229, 469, -254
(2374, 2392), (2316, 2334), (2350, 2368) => 249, 454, 56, -658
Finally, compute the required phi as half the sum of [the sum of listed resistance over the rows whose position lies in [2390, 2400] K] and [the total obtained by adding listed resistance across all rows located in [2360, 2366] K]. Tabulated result 516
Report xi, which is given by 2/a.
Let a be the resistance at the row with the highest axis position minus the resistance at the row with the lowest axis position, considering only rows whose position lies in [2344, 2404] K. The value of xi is 0.67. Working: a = 3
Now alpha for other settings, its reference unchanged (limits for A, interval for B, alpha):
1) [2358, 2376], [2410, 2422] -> 19.2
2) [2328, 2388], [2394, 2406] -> 18.9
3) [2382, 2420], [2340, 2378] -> 17.7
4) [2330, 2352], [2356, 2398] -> 17.7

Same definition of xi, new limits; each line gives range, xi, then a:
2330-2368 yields 0.03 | 73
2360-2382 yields -0.03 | -75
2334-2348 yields 0.03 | 59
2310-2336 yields -0.03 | -60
